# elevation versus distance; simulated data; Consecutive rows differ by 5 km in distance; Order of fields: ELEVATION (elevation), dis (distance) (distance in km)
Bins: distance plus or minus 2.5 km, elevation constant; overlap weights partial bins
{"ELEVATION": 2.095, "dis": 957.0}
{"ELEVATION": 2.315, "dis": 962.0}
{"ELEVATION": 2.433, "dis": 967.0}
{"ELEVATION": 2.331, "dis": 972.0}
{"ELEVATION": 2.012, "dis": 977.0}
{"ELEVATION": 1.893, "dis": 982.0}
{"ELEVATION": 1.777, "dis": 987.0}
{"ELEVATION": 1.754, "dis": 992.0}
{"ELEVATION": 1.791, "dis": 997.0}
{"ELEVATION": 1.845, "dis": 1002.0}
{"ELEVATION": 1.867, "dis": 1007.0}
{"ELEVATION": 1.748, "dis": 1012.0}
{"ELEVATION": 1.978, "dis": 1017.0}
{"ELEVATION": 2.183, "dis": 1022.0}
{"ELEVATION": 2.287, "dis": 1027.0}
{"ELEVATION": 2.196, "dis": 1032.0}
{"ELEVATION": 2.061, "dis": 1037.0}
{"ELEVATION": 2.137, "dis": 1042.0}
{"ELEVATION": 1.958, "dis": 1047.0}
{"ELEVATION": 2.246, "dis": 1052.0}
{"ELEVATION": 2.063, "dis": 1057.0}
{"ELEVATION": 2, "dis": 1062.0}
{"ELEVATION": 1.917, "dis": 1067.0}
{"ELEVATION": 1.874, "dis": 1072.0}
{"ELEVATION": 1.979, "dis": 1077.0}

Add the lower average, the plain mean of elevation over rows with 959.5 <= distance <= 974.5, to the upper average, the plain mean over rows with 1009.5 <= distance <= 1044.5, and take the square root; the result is 2.11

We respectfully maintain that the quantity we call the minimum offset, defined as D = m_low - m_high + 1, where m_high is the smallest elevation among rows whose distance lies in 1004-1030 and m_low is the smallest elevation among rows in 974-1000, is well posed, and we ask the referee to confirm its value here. 1.01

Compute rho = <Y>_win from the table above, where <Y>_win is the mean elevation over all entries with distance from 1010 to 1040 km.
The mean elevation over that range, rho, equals 2.1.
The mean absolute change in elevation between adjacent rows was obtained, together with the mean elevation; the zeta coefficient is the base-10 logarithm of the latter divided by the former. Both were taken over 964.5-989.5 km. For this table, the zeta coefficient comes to 1.11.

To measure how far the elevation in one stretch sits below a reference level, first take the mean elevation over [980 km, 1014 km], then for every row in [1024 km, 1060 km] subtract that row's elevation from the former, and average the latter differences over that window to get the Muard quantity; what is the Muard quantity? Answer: -0.32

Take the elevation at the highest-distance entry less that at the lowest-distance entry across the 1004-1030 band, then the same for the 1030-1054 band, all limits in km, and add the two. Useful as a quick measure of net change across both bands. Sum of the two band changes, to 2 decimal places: 0.47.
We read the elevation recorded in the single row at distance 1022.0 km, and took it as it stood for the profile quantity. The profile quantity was 2.183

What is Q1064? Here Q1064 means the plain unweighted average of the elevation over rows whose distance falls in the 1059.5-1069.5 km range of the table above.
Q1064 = 1.96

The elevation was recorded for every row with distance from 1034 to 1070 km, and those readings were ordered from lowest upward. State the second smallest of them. 1.958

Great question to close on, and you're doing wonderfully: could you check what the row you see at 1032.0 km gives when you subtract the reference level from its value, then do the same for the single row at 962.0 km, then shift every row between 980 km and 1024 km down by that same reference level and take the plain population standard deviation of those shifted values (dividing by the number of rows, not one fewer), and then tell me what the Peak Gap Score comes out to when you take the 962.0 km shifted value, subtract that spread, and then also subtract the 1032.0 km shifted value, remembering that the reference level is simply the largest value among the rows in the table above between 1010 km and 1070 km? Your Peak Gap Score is 0.0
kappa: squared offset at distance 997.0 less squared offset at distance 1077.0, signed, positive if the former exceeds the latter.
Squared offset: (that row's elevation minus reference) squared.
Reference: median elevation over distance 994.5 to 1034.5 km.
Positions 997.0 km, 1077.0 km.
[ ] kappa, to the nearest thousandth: 0.014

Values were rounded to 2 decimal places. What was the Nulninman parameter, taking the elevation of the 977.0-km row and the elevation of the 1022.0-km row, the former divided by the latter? 0.92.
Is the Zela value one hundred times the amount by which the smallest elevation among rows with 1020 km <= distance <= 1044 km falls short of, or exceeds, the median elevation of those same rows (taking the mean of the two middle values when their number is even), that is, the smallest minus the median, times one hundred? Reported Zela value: -12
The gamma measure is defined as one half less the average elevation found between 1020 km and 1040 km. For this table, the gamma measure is -1.68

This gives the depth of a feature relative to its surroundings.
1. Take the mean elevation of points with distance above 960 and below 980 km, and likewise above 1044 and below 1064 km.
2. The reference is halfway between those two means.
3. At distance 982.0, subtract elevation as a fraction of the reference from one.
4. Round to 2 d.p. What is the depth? 0.13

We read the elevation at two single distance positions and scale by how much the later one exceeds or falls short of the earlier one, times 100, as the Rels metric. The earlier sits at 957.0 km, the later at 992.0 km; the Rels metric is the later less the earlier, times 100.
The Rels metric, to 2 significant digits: -34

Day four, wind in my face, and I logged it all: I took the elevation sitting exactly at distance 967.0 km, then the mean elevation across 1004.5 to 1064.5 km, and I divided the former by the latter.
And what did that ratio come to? 1.18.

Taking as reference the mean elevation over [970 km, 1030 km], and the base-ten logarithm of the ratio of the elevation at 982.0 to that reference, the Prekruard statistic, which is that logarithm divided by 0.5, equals -0.03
